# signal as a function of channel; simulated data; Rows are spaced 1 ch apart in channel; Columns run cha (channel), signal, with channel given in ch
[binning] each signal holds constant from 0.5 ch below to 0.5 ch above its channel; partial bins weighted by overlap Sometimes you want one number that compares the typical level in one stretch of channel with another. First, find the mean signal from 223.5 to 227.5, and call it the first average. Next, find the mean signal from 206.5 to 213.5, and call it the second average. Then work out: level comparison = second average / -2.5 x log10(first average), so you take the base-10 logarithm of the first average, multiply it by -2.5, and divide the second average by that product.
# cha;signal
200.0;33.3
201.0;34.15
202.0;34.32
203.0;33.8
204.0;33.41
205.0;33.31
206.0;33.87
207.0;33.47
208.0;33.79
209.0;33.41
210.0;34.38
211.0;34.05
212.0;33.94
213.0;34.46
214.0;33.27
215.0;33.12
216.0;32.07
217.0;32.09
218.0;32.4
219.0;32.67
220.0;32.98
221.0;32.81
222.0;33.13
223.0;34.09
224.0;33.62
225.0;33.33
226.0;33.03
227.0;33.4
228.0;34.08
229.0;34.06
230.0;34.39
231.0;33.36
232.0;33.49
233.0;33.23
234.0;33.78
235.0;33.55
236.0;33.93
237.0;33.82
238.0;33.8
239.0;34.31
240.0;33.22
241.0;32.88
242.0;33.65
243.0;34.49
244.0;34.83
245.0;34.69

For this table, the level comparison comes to -8.9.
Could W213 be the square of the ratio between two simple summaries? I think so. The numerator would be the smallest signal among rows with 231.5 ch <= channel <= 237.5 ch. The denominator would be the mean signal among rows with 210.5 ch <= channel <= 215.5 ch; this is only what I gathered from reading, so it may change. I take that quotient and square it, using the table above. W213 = 0.97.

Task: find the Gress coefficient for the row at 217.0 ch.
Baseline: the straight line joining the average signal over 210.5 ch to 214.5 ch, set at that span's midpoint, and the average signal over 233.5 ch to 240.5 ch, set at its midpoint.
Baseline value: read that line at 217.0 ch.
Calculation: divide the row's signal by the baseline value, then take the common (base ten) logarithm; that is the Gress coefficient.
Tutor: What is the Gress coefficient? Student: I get -0.024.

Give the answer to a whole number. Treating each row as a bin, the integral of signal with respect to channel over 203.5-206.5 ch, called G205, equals 101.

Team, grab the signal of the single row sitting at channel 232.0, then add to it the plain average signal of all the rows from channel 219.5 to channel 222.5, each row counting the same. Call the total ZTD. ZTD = 66.5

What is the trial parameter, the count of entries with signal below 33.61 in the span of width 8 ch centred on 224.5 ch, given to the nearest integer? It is 5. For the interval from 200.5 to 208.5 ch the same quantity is 3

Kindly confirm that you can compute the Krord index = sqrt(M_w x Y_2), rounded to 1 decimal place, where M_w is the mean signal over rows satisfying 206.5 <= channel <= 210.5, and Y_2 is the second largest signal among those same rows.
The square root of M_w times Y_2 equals 33.8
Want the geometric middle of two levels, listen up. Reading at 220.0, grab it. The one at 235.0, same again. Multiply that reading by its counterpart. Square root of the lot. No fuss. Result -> 33.3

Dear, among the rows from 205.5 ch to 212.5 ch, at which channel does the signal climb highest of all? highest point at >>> 210.0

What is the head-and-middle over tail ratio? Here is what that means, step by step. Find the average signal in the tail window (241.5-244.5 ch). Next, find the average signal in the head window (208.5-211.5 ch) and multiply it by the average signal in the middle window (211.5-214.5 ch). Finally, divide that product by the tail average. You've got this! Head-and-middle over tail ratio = 33.5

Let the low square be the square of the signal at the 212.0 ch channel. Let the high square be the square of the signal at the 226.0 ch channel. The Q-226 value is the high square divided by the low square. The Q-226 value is 0.947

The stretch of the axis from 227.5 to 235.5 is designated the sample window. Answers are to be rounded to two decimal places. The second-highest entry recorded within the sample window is 34.08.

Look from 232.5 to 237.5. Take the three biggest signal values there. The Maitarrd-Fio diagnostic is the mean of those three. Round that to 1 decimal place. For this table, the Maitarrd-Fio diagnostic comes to 33.8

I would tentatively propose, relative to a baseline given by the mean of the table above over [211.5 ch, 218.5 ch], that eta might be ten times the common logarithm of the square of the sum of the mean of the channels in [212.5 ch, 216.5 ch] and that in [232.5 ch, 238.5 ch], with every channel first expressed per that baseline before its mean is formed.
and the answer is 6.127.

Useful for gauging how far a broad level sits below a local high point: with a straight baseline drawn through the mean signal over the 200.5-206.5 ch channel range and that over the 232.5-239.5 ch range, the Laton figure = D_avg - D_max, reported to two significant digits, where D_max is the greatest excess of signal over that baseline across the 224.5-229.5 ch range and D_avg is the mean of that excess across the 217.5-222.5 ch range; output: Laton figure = -1.3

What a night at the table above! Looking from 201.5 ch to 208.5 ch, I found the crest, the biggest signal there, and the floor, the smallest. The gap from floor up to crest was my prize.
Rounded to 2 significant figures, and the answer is 1.0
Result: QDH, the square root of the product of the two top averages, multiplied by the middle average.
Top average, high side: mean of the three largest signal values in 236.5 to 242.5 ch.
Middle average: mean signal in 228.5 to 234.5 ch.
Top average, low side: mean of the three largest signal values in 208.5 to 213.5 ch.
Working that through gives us 1151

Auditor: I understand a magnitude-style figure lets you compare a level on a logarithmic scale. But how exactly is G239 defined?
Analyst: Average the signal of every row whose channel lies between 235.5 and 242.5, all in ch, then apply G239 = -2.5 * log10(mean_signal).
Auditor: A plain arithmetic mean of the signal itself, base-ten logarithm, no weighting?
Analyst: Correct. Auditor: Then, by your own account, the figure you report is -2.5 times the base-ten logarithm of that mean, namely -3.82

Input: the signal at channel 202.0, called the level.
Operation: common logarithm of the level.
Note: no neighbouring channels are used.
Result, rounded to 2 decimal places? 1.54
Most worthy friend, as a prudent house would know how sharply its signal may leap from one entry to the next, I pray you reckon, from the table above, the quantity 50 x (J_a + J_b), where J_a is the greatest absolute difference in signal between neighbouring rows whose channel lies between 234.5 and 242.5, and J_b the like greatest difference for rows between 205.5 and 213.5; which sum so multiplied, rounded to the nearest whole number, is 103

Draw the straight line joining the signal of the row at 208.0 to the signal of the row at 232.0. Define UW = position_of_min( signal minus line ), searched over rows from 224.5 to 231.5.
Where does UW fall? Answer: 226.0 ch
